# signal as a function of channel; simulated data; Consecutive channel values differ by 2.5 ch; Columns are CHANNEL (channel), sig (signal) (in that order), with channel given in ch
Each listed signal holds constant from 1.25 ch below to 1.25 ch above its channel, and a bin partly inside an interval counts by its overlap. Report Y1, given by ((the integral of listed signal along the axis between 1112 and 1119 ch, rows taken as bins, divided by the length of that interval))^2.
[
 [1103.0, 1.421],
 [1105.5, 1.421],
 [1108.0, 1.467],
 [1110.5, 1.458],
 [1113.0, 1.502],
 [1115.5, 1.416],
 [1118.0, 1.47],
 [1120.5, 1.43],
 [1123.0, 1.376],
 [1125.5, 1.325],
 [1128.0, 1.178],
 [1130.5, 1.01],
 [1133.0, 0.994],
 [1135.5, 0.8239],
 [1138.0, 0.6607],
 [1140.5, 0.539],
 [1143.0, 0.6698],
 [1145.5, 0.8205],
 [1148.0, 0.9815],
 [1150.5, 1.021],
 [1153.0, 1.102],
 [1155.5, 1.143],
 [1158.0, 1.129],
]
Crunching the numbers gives 2.1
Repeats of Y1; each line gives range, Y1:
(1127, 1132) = 1.2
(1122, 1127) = 1.8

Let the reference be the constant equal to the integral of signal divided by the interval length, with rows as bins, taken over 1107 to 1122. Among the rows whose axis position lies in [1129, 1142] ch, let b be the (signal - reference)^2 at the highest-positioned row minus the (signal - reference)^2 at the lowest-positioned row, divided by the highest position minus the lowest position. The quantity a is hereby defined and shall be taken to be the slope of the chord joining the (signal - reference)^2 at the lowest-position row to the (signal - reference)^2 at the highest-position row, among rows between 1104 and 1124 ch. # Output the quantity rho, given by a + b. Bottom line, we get 0.06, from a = 0.00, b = 0.06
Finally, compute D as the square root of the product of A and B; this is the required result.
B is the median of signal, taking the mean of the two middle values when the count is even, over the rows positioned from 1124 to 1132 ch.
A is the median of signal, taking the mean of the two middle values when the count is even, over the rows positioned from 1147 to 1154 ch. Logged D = 1.10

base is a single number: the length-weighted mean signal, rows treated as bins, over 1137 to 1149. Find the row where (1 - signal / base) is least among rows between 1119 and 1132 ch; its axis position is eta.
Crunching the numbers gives 1120.5 ch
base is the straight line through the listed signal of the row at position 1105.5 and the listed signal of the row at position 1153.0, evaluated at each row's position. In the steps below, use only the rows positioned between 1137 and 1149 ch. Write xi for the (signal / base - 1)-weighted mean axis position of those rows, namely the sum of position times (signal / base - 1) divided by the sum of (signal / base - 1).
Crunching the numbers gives 1141.8 ch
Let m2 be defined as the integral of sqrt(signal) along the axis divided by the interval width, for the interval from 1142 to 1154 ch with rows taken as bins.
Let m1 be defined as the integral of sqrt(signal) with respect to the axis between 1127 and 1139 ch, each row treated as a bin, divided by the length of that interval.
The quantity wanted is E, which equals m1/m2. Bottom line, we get 1.01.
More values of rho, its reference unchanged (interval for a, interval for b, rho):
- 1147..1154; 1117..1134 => -0.01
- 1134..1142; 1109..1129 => 0.09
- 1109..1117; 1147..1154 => -0.02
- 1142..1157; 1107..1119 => -0.04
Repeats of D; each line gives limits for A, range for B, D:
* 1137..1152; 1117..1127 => 1.02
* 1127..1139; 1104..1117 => 1.20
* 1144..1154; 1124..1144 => 0.95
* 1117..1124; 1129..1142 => 1.09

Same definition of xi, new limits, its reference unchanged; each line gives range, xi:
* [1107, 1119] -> 1113.8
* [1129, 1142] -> 1136.9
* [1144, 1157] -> 1146.0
